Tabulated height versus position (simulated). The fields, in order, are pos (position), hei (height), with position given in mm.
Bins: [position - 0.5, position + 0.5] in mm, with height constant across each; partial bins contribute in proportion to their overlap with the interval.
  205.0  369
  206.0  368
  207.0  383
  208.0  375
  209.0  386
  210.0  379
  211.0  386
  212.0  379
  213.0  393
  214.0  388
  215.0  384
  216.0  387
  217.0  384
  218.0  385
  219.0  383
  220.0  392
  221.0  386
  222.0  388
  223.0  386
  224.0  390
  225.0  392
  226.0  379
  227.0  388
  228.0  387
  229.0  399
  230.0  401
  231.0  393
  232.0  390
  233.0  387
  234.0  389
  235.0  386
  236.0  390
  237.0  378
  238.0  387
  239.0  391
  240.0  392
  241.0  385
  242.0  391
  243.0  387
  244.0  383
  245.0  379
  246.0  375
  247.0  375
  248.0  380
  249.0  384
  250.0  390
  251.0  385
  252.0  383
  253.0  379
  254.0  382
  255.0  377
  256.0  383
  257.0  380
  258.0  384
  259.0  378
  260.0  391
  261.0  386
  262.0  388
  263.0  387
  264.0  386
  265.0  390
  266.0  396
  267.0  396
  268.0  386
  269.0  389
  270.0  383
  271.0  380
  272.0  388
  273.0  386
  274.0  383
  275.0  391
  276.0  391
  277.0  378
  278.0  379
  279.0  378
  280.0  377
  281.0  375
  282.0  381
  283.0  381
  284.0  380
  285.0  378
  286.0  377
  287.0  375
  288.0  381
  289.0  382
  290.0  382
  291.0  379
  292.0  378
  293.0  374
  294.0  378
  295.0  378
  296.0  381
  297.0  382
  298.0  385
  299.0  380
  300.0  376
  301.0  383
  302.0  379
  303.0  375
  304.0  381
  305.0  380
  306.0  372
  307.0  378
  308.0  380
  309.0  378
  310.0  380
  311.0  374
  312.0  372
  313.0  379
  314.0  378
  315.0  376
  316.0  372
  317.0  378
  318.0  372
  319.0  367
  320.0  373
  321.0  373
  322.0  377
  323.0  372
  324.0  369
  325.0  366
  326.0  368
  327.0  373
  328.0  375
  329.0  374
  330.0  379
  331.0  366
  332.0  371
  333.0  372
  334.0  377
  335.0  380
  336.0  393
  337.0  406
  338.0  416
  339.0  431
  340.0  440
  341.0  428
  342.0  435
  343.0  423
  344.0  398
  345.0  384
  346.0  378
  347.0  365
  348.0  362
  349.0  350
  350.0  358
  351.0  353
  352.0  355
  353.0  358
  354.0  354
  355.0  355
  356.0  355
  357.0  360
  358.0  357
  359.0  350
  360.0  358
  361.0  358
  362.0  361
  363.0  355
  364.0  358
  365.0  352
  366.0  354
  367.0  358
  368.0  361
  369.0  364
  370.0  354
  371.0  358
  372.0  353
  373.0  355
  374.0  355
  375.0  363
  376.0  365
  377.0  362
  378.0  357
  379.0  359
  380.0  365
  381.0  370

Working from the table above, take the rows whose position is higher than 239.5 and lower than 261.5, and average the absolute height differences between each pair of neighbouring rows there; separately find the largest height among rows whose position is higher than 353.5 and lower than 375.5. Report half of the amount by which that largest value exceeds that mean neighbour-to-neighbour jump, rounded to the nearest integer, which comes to 180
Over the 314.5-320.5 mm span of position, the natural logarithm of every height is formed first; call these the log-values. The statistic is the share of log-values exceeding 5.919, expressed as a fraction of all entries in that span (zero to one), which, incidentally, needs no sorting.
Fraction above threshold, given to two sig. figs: 0.50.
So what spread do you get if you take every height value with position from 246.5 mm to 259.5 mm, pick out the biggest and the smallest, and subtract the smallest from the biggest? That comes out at 15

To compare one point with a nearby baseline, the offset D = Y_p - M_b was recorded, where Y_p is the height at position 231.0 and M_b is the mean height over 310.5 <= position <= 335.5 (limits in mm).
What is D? 20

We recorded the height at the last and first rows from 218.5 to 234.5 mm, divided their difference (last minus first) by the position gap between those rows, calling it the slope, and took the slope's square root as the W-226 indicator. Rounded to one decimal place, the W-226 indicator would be 0.6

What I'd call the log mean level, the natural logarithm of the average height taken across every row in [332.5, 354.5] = 5.96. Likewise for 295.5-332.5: 5.93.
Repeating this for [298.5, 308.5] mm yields 5.94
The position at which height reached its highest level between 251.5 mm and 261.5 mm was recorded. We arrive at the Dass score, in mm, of 260.0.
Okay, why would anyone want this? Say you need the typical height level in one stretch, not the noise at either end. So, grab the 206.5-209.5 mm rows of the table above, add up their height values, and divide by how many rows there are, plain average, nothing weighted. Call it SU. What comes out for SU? 381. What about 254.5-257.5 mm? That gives 380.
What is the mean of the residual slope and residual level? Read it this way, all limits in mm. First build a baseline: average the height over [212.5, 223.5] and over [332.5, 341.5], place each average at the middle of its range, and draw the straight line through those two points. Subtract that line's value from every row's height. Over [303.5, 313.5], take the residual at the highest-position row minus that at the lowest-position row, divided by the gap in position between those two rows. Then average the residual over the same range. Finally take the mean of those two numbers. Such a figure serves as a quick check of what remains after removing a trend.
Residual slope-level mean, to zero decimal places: -12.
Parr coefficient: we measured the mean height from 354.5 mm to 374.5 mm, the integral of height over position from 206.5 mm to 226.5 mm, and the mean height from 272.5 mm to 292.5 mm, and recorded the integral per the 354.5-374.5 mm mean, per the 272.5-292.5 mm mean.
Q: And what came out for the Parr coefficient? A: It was 0.0568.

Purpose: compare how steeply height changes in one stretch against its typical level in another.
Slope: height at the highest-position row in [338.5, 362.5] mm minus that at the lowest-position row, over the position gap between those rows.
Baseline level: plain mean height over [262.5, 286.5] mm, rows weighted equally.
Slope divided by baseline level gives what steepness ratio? -0.0079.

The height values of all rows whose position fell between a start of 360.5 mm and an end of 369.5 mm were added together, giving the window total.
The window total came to 3221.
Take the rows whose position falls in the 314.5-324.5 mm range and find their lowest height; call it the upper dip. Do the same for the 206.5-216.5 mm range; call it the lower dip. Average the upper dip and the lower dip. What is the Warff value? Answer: 371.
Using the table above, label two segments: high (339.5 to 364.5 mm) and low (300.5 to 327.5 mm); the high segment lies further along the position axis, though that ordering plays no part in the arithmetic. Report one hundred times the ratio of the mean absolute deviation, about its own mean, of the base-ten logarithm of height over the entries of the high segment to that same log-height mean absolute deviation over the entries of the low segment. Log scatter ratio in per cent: 561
